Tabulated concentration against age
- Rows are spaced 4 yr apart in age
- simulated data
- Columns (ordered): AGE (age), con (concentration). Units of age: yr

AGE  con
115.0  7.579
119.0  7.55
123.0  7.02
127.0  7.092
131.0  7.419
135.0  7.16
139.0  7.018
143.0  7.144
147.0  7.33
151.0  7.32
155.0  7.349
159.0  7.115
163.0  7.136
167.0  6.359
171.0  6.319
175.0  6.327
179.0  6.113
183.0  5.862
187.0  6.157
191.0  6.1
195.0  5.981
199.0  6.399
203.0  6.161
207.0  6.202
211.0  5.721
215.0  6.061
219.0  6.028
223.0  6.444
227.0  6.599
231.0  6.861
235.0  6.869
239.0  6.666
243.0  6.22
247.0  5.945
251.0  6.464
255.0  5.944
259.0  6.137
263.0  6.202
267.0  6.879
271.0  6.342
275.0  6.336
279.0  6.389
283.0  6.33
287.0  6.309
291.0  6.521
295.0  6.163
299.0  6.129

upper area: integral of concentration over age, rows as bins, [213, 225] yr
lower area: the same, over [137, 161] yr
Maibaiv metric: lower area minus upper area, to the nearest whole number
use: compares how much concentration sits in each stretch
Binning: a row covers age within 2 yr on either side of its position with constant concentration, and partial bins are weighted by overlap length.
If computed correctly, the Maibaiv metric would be 99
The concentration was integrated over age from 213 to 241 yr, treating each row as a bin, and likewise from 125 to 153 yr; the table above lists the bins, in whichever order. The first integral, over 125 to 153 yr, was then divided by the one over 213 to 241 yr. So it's 1.11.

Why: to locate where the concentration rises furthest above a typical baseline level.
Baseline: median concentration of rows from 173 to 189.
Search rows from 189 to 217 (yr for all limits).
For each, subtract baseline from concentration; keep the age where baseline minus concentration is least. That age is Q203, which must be 199.0 yr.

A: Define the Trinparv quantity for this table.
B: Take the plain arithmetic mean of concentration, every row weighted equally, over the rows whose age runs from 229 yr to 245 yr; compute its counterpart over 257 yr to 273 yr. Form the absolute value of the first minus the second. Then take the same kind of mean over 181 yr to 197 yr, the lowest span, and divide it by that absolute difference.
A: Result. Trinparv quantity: 23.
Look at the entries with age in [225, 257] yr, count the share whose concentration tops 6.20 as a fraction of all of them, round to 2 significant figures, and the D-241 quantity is 0.75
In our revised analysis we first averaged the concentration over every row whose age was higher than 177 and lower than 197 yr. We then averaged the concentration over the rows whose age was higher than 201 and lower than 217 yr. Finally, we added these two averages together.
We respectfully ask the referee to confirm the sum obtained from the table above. 12.1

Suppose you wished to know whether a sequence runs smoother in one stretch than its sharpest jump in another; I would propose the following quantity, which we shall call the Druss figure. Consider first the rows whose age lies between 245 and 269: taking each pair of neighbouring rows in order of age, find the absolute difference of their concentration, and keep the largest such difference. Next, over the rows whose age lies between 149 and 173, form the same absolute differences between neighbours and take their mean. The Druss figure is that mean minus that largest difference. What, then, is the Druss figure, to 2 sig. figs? -0.46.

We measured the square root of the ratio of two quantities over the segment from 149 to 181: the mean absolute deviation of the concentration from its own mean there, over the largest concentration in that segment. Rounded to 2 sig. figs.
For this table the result 0.25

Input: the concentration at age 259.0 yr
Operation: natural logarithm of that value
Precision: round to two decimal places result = 1.81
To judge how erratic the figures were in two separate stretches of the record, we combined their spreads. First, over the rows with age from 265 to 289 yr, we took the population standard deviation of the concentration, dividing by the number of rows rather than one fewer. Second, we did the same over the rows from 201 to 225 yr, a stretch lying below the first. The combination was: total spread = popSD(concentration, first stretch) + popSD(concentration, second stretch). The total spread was 0.42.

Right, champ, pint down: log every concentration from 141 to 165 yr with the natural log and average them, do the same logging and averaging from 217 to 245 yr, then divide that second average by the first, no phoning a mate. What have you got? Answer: 0.95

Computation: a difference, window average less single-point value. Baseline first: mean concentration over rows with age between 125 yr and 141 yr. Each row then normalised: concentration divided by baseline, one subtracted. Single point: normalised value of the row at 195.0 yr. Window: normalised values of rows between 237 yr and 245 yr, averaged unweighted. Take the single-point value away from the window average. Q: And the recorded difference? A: 0.06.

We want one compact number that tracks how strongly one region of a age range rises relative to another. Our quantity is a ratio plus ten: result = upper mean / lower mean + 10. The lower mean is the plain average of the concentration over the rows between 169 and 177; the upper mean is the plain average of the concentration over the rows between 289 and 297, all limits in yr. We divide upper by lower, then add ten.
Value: 11.0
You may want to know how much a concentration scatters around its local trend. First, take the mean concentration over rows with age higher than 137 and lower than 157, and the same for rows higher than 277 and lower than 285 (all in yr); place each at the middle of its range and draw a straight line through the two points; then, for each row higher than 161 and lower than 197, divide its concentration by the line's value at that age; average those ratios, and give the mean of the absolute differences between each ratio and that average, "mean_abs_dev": 0.027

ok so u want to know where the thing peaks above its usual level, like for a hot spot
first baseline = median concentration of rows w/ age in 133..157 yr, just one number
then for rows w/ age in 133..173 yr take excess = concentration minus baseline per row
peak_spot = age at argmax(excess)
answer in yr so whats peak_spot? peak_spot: 155.0 yr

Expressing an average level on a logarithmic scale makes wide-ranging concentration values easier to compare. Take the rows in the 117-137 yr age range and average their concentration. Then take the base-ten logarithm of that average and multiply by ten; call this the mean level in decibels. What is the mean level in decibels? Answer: 8.60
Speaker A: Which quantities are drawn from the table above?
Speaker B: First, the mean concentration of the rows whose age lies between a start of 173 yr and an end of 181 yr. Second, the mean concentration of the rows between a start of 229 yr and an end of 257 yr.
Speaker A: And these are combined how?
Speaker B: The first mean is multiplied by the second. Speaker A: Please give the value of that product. 40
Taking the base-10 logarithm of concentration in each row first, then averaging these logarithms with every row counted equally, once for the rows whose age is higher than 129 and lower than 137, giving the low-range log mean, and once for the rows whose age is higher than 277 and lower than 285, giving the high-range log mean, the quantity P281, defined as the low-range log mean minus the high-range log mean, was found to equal 0.06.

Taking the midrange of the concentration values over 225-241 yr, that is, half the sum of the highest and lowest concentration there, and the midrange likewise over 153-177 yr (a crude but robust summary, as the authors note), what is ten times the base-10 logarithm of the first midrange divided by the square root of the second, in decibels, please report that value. 4.11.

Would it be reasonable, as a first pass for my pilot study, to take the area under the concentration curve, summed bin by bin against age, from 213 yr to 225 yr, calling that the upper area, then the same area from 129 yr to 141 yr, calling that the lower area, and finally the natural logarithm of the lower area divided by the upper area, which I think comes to 0.15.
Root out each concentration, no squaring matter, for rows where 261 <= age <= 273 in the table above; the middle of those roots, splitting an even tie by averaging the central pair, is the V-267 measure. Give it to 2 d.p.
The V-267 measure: 2.52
